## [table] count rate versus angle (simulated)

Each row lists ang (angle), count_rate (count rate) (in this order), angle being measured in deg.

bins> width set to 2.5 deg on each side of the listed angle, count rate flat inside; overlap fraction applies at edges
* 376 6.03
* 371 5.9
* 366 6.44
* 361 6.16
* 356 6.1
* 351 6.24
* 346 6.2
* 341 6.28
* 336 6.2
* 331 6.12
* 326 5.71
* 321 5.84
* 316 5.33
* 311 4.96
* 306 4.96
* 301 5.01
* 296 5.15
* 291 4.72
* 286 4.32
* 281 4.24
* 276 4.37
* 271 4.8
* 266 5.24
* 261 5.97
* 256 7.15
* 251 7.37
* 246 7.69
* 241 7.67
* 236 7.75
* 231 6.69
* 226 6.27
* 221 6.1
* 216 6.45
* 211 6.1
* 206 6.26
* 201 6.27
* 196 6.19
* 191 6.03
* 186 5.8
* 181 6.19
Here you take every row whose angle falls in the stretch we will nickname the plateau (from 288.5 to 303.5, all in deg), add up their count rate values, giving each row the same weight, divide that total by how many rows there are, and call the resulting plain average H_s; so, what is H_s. 5.0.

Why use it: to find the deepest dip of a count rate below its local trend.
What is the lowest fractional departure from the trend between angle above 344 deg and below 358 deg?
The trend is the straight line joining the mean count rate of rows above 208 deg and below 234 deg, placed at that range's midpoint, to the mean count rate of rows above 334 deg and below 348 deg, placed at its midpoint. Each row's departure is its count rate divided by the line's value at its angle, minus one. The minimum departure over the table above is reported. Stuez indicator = -0.02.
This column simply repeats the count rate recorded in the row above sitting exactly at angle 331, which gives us 6.12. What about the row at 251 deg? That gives 7.37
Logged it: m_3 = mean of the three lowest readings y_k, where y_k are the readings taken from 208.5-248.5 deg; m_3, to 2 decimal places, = 6.16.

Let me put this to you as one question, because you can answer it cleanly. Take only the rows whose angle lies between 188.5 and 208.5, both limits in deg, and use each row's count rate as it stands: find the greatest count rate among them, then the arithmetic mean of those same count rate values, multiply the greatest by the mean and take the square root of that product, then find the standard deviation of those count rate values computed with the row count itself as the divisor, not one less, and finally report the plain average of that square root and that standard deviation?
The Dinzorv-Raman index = 3.16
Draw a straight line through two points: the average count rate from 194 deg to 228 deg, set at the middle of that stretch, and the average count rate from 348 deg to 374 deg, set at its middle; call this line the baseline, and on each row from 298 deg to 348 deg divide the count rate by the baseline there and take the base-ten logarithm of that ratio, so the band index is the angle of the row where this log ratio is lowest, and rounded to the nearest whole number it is 306 deg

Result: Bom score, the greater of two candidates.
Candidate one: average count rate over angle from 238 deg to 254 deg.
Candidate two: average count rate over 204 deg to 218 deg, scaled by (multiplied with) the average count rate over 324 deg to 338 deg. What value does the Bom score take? 38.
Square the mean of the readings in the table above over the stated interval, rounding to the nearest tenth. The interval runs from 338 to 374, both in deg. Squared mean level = 38.3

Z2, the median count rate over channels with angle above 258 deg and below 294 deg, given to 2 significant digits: 4.7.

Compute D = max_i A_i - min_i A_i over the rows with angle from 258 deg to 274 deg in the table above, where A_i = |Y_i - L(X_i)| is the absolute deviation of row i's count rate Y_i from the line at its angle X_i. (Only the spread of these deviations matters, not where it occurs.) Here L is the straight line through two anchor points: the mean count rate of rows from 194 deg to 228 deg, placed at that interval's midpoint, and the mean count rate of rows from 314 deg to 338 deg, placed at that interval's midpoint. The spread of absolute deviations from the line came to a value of 1.1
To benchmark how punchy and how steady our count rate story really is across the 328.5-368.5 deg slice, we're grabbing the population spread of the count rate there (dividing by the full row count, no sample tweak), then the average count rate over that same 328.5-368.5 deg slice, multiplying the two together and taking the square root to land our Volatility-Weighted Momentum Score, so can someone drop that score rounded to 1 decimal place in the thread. 0.8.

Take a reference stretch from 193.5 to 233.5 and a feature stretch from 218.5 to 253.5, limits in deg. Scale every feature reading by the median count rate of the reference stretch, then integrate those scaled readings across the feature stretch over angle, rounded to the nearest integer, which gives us 40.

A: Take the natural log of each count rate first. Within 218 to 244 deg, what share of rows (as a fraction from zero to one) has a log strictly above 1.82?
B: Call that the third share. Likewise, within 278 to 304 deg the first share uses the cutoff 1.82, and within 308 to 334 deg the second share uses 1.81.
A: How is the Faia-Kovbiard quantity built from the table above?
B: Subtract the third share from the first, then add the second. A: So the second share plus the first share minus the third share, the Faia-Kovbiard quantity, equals -0.6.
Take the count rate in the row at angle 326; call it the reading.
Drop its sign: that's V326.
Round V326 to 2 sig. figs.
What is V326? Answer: 5.7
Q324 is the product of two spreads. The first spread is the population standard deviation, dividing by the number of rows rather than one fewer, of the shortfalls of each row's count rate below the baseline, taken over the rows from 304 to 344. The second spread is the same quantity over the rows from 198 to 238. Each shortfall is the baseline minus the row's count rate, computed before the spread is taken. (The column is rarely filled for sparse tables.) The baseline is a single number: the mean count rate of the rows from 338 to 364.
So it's 0.26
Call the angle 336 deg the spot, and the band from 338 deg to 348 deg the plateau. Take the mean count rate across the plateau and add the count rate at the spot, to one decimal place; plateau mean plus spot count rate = 12.4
